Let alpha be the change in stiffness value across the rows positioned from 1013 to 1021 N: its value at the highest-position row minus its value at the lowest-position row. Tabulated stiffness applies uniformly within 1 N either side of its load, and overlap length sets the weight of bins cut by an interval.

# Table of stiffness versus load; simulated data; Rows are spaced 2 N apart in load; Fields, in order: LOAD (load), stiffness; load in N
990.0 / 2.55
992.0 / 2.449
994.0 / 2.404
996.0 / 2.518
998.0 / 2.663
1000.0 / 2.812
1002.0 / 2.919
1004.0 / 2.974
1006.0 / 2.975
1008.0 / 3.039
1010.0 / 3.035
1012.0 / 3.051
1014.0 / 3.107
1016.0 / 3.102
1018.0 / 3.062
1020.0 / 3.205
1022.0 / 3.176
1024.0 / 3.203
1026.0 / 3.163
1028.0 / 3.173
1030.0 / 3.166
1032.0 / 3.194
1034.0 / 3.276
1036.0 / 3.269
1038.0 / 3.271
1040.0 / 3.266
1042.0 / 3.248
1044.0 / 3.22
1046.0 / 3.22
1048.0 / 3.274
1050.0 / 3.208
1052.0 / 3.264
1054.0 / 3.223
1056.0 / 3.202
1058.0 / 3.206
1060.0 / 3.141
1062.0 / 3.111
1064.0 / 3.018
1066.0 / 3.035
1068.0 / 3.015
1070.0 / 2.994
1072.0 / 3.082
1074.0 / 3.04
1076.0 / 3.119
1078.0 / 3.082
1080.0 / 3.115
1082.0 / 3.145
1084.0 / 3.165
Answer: 0.10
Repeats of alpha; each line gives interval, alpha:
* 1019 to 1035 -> 0.07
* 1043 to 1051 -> -0.01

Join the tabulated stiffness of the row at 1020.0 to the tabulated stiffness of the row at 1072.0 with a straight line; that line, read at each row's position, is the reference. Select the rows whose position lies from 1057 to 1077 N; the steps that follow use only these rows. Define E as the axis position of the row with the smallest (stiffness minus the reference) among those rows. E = 1070.0 N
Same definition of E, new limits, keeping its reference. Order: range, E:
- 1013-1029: 1018.0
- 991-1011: 994.0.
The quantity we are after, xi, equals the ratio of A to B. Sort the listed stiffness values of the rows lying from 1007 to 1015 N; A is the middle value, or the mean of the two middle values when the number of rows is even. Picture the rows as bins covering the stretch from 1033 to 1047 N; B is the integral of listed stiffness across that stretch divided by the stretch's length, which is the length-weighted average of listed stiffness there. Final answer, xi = 0.94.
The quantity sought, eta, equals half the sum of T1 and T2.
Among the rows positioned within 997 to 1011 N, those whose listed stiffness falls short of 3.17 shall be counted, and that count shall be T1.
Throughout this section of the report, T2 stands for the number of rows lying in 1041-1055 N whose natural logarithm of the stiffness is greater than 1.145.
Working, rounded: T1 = 7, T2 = 7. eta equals 7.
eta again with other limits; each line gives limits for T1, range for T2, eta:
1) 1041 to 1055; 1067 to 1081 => 0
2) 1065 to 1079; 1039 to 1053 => 7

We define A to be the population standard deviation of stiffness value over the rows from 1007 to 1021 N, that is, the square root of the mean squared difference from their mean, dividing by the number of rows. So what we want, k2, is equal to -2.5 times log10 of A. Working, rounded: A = 0.055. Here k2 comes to 3.1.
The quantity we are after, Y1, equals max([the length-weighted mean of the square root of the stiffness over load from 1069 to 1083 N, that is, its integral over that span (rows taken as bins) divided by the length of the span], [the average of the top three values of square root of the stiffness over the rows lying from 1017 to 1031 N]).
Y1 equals 1.79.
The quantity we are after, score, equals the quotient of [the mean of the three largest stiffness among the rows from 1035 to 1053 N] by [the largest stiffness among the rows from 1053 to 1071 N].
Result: 1.01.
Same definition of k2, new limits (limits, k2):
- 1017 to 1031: 3.4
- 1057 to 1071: 2.8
